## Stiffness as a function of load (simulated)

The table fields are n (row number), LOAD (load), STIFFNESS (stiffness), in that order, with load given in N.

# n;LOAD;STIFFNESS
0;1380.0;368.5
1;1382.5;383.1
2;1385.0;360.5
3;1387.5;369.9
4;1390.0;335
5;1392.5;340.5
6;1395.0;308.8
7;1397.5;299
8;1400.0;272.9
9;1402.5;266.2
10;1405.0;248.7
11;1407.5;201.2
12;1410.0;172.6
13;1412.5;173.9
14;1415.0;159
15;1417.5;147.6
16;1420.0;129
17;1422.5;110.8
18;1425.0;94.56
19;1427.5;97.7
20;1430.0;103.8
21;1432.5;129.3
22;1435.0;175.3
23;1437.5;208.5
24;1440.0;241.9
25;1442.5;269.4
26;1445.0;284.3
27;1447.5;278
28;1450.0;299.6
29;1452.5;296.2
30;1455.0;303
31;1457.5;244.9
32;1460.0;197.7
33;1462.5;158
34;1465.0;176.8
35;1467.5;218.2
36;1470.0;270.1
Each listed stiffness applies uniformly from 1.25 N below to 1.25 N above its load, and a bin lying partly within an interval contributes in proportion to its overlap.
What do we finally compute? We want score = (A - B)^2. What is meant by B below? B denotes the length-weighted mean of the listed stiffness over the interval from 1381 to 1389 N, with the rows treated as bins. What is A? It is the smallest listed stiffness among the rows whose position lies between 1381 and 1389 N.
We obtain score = 89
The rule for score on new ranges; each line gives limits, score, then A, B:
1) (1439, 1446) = 550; 241.9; 265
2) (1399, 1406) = 197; 248.7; 263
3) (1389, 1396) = 390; 308.8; 329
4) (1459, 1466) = 354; 158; 177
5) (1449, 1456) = 11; 296.2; 299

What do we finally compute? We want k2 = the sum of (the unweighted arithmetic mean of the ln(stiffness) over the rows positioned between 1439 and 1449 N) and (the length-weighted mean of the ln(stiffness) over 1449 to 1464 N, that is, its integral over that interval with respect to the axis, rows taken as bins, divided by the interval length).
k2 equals 11.1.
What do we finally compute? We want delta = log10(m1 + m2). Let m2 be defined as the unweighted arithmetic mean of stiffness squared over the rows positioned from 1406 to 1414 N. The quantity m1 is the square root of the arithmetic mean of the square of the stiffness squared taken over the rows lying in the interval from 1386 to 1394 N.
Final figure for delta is 5.19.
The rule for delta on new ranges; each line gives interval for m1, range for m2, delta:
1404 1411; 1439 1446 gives 5.07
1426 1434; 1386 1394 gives 5.13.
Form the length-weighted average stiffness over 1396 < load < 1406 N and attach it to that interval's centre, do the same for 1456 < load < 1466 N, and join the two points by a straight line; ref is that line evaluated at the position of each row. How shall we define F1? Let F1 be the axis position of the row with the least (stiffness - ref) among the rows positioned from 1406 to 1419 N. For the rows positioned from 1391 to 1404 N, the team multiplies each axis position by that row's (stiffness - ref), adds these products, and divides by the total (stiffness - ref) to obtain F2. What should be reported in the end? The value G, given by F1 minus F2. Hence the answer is 23.9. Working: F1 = 1417.5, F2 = 1393.6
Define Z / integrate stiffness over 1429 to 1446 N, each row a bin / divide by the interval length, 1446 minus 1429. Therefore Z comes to 202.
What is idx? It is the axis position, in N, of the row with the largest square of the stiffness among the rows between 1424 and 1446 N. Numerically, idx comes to 1445.0 N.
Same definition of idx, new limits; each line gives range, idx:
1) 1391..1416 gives 1392.5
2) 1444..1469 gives 1455.0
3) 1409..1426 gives 1412.5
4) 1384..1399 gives 1387.5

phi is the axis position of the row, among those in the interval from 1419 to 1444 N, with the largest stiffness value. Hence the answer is 1442.5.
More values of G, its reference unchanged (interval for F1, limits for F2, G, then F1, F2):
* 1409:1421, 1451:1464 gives -32.9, 1420.0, 1452.9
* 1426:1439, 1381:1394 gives 40.6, 1427.5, 1386.9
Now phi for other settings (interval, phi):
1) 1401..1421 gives 1402.5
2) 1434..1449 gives 1445.0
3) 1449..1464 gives 1455.0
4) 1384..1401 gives 1387.5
